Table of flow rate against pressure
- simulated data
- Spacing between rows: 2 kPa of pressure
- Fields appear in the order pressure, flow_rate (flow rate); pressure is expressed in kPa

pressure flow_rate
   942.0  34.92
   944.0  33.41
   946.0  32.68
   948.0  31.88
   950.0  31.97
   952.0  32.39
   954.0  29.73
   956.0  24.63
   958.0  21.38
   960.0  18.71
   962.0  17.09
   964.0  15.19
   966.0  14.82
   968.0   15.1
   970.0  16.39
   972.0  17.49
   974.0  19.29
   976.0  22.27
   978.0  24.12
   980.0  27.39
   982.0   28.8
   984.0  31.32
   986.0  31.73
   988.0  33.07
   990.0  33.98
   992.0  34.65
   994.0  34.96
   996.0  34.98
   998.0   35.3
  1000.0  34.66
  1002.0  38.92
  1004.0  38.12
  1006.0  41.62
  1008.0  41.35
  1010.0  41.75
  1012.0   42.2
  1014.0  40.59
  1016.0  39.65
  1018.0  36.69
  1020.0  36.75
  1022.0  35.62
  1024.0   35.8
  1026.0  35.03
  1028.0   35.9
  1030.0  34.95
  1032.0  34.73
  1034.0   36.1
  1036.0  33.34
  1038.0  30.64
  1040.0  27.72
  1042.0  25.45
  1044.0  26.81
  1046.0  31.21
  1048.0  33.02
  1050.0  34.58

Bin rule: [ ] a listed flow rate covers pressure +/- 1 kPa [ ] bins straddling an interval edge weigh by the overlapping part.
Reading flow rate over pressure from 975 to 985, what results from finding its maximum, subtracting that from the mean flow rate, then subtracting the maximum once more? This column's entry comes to -36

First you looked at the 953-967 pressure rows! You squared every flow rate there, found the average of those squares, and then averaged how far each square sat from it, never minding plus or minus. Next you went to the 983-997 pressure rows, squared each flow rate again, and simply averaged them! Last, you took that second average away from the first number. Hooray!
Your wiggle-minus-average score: -942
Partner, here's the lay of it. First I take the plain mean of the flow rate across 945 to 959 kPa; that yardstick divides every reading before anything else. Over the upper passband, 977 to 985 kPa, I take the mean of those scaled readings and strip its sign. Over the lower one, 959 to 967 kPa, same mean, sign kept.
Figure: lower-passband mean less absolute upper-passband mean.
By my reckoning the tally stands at -0.4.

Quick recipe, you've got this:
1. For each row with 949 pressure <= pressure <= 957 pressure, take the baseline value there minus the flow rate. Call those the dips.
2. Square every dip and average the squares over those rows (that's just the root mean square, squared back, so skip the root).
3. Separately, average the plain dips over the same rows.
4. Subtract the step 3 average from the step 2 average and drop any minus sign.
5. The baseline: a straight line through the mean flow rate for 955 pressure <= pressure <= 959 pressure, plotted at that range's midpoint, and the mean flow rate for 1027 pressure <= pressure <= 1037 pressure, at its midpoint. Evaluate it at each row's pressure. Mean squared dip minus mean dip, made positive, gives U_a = 72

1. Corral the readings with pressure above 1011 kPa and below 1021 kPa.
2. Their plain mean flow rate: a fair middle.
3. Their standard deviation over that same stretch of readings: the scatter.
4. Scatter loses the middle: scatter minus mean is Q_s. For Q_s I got -37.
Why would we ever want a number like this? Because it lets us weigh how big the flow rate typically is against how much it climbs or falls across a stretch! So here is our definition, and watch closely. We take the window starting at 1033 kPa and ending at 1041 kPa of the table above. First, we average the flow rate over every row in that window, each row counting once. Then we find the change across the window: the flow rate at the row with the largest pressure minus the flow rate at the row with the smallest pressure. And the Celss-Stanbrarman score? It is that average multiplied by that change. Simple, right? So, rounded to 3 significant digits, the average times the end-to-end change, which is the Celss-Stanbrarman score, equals -268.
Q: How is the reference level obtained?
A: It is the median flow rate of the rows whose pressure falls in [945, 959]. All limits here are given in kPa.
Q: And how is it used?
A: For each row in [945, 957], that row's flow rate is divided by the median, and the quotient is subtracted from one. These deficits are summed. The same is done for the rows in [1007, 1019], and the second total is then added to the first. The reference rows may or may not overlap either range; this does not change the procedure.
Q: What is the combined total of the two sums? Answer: -1.3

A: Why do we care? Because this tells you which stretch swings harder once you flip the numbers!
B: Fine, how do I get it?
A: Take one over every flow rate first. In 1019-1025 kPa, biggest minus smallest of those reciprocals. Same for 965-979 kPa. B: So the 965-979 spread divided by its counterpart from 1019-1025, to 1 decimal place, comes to 30.1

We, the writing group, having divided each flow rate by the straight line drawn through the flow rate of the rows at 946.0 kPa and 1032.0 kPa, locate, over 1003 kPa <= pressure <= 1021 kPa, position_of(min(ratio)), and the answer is 1018.0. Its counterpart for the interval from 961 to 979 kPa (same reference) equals 966.0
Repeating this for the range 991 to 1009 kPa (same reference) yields 1000.0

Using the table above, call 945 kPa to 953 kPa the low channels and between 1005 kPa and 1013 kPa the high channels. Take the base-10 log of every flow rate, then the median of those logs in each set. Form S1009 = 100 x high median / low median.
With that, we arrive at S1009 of 107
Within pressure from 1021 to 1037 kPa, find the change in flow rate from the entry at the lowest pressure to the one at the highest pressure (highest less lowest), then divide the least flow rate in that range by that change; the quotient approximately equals -15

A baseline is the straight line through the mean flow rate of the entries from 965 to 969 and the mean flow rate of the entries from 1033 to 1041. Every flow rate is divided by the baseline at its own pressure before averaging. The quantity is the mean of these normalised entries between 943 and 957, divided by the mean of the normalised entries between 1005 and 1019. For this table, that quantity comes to 1.8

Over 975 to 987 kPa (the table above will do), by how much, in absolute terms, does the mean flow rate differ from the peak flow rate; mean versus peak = 4.1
